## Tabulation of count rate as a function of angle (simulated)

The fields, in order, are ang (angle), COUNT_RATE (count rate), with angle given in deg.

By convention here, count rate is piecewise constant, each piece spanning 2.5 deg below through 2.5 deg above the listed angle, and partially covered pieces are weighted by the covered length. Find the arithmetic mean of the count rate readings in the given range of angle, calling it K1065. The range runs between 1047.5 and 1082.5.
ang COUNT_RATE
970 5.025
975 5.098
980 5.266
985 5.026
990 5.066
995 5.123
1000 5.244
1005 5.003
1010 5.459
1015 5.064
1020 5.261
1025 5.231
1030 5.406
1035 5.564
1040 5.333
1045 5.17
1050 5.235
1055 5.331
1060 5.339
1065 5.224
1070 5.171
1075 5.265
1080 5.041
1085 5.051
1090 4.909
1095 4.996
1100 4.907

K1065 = 5.23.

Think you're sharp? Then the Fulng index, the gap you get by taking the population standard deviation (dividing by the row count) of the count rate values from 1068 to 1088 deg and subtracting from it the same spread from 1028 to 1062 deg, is -0.024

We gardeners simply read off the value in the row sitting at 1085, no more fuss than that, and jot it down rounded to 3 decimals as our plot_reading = 5.051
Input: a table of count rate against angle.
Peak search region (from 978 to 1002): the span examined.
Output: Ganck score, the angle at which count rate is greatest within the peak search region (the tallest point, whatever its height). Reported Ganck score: 980 deg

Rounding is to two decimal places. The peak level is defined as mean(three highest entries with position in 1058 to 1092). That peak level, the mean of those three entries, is 5.28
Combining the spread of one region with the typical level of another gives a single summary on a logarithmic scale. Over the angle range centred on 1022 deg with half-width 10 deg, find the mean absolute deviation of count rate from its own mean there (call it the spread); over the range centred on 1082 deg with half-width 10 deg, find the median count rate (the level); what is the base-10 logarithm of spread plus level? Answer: 0.711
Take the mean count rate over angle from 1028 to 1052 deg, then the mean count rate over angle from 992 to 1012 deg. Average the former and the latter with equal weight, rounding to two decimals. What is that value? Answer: 5.27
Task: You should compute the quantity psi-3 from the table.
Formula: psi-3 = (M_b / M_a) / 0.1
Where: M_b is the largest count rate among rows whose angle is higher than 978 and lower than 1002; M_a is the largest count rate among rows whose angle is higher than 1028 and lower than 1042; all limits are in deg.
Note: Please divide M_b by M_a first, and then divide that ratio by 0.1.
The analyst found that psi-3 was 9.5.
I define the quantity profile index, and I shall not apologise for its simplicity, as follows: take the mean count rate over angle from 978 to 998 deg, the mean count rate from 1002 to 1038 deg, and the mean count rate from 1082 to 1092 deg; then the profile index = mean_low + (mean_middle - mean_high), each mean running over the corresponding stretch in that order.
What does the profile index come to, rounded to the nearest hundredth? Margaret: 5.42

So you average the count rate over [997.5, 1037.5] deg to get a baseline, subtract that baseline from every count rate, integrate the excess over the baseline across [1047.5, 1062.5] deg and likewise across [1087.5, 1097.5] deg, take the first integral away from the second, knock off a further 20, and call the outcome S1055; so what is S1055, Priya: -23.6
